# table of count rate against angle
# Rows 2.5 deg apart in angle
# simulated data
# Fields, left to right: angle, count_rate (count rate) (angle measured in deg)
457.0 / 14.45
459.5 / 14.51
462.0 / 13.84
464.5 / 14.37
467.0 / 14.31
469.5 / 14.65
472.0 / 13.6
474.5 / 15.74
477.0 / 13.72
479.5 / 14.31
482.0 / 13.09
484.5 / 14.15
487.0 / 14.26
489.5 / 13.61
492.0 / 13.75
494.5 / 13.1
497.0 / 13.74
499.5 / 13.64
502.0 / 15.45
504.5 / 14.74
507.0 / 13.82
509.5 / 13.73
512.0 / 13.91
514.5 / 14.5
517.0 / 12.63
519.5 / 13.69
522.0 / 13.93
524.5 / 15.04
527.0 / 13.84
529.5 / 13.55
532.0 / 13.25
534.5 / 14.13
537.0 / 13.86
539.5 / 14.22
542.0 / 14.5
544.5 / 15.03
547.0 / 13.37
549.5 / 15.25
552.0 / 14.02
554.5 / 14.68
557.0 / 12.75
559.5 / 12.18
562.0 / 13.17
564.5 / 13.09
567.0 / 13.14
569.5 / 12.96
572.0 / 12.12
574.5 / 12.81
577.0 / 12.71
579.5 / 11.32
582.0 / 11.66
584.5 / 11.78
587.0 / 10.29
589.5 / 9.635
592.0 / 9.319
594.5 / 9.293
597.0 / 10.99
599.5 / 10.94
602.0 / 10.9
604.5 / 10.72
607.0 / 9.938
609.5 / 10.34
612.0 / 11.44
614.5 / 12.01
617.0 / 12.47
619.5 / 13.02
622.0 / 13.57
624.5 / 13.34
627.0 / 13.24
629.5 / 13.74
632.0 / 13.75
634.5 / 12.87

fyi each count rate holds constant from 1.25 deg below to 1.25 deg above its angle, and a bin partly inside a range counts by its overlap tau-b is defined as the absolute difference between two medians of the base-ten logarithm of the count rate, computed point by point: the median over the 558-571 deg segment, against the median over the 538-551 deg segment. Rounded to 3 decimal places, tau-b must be 0.044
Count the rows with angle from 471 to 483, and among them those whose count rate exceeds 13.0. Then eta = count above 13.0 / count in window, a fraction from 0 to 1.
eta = 1.00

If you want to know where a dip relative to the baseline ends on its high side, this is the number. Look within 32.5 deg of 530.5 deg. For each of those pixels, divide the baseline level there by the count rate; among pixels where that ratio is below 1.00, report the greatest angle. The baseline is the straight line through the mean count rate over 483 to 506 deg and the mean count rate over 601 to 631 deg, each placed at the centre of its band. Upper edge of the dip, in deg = 562.0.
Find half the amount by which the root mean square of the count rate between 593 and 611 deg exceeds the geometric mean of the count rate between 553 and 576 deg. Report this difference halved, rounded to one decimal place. -1.3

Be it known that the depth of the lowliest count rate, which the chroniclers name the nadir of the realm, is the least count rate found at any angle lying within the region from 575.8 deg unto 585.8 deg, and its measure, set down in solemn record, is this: 11.32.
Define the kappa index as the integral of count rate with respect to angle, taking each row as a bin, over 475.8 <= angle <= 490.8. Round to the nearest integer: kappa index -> 208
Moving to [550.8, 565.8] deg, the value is 200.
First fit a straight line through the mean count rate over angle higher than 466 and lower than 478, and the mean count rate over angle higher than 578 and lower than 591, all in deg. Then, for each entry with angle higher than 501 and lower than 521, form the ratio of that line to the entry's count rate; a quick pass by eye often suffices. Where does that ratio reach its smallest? 502.0 deg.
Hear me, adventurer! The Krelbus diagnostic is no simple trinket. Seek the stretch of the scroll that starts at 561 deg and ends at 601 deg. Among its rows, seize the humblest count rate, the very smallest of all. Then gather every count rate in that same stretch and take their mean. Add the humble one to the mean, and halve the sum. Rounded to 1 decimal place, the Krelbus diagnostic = 10.4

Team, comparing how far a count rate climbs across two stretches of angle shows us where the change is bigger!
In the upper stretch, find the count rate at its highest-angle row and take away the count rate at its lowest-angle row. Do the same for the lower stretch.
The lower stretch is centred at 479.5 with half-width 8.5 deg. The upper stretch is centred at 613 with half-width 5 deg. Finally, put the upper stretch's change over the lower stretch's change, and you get 3.2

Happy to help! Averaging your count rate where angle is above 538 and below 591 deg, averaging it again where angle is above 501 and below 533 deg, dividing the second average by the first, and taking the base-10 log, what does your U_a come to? 0.036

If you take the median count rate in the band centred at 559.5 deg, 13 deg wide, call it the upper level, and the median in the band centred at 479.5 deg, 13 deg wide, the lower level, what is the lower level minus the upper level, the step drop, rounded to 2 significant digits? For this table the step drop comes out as 1.1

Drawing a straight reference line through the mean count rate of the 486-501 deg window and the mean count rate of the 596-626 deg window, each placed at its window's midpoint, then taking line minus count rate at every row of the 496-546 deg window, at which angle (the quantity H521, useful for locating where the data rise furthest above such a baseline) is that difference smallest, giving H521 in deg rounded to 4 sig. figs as 544.5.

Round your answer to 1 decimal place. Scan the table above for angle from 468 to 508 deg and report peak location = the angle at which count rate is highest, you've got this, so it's 474.5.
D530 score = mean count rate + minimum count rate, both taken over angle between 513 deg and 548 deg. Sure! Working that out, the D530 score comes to 27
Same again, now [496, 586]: 25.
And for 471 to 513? 27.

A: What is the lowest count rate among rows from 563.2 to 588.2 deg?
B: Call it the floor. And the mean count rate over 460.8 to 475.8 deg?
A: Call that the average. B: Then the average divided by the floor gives 1.40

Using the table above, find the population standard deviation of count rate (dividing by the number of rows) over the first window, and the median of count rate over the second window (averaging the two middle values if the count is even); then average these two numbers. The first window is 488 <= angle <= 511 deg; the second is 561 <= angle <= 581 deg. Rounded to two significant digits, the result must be 6.8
